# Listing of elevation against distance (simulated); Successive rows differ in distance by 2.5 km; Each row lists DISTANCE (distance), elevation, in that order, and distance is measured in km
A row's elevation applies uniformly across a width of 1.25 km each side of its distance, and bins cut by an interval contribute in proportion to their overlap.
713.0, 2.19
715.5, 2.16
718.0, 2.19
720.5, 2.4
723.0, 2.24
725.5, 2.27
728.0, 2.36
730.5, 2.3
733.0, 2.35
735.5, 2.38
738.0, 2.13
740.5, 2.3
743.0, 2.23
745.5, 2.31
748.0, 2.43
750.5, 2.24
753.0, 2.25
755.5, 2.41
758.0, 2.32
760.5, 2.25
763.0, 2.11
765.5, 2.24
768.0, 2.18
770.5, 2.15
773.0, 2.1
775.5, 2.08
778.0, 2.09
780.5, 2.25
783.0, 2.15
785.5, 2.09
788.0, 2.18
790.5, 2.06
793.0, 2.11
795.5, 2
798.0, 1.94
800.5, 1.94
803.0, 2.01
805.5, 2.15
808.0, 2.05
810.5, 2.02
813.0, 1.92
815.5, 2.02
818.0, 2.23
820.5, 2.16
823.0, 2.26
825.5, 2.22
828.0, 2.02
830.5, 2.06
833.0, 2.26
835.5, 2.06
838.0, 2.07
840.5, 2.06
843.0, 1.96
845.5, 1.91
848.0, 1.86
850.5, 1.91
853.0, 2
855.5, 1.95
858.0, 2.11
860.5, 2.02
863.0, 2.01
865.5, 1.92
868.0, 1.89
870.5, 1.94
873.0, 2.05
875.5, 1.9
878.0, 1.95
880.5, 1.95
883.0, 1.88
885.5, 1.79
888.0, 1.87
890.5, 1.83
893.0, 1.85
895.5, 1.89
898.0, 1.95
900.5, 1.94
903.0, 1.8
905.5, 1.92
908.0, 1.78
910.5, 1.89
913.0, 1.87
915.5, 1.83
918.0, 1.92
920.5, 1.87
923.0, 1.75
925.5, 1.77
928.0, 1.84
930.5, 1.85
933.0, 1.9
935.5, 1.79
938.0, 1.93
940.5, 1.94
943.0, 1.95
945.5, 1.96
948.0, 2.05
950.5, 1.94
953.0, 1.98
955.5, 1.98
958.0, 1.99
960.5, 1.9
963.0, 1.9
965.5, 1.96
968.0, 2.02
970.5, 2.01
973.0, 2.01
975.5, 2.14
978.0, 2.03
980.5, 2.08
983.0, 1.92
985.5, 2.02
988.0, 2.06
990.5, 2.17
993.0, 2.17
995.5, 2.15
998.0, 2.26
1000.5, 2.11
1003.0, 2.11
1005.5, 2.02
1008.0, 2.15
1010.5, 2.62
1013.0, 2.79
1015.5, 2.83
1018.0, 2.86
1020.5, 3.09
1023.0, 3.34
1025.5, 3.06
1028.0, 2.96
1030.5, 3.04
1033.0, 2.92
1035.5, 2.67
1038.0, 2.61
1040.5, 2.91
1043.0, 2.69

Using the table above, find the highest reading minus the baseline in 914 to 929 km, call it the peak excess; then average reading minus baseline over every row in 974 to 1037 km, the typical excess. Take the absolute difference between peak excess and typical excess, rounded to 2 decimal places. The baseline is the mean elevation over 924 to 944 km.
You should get 0.54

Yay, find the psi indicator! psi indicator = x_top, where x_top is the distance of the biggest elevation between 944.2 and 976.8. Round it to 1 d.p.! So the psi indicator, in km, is 975.5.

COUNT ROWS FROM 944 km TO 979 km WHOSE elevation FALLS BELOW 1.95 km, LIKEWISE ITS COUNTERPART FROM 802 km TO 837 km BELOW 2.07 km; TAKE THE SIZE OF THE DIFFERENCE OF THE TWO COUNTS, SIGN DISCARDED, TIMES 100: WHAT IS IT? 500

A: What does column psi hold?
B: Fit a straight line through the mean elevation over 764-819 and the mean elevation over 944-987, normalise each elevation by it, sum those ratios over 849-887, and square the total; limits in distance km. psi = 204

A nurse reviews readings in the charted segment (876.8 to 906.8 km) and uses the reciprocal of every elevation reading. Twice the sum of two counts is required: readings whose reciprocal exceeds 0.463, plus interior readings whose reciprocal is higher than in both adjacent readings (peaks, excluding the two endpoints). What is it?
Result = 30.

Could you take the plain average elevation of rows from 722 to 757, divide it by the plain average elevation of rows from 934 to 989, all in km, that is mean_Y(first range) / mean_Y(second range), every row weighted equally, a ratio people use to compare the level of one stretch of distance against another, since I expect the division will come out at 1.16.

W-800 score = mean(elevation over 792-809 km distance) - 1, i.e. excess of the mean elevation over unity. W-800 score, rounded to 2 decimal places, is 1.03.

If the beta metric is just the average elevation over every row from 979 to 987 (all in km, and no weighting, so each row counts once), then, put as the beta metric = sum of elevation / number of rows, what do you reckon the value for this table 2.01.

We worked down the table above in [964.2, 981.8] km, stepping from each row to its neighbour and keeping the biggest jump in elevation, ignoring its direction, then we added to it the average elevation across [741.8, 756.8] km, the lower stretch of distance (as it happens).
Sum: 2.44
